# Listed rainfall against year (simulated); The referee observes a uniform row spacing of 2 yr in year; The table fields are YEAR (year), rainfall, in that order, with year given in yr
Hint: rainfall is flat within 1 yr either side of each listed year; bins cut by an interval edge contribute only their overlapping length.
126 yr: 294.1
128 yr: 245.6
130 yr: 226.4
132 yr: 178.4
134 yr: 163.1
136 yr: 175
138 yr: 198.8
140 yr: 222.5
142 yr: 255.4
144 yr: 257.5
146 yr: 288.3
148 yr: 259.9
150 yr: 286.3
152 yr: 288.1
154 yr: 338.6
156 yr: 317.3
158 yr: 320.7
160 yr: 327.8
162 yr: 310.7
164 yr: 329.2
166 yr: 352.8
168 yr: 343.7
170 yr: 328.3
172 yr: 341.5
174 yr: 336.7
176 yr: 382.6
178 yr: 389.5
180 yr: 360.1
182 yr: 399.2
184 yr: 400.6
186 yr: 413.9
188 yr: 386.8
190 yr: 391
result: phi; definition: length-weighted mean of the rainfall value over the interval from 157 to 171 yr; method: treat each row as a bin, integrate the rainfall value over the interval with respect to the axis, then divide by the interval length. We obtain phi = 330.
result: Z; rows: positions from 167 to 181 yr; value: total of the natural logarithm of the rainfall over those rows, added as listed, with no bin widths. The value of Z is 41.1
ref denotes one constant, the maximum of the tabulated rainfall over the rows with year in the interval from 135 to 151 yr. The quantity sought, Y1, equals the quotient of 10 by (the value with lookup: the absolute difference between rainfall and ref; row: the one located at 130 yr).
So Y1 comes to 0.16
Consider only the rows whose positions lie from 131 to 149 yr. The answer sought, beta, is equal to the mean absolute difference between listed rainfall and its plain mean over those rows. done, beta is 38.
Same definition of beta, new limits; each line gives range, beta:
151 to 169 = 14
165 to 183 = 21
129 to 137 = 20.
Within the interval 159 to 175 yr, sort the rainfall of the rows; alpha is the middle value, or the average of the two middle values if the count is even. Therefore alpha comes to 333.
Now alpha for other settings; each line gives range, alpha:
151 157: 317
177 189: 394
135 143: 211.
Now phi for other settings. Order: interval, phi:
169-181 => 356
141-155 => 282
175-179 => 386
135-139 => 187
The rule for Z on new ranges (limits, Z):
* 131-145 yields 37.2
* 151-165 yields 40.3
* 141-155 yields 39.5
